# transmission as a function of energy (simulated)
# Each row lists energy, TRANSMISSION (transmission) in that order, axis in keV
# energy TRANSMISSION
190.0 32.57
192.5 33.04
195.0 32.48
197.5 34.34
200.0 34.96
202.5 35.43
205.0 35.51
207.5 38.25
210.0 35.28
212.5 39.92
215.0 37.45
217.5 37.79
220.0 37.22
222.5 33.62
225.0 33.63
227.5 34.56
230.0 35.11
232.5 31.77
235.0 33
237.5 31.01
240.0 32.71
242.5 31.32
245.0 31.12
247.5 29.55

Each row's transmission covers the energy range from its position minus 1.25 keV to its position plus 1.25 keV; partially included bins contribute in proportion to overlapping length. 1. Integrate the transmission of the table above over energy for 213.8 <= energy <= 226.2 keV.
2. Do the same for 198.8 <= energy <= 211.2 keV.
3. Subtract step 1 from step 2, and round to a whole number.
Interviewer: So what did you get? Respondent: -1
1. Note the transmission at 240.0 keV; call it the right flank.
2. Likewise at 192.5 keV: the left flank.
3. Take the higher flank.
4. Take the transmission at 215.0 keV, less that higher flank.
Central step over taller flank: 4.4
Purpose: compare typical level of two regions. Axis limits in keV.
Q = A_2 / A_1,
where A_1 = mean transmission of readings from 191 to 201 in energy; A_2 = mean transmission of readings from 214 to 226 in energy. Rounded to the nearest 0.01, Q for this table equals 1.07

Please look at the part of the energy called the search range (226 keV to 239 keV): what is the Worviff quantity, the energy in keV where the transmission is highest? 230.0 keV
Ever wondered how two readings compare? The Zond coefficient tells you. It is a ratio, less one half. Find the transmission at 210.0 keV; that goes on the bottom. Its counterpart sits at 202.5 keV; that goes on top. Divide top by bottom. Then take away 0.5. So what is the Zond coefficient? 0.50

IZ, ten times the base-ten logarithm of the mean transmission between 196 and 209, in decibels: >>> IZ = 15.5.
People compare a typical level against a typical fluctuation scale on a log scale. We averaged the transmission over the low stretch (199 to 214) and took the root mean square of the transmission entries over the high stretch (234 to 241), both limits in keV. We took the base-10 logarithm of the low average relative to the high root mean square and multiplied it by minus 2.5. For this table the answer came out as -0.14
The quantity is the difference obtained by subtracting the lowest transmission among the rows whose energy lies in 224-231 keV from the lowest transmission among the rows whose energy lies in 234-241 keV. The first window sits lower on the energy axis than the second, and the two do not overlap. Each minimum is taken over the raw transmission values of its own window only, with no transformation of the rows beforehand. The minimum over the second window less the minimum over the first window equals -2.6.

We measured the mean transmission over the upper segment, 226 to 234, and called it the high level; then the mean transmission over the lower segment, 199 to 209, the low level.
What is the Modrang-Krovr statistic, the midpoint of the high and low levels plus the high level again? 68.7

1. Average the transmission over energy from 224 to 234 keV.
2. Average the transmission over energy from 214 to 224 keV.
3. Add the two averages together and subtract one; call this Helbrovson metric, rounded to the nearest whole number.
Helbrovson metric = 69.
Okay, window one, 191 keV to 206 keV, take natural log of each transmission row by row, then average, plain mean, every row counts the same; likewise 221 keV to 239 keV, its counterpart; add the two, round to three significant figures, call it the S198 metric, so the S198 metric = 7.04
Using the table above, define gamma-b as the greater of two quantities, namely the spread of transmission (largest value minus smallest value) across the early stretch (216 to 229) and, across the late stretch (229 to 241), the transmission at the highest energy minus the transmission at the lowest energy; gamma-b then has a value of 4.2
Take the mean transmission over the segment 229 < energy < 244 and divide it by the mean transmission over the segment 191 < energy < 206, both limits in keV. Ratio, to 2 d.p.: 0.95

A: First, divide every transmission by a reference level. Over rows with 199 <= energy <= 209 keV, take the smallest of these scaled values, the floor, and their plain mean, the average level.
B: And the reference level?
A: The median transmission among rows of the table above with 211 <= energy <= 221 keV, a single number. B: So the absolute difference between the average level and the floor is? 0.029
